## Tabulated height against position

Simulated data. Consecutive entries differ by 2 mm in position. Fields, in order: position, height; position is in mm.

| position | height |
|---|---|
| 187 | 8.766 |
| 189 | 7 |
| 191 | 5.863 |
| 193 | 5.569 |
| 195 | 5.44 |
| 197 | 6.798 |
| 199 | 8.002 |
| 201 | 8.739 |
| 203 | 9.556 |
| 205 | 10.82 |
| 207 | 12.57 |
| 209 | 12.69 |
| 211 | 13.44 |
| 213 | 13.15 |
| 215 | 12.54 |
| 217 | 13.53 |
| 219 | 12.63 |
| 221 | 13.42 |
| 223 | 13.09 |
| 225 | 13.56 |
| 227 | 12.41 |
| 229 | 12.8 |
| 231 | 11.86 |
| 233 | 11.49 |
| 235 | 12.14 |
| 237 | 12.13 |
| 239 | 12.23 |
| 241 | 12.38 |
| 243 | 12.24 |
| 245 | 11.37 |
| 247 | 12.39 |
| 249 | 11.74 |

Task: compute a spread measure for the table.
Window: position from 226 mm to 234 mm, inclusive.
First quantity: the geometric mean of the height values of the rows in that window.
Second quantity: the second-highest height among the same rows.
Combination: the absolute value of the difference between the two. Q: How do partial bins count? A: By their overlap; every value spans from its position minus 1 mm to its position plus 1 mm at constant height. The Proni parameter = 0.28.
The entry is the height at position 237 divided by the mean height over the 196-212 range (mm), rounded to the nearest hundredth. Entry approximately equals 1.17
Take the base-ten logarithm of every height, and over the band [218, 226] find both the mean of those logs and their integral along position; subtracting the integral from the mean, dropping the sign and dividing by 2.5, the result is 3.13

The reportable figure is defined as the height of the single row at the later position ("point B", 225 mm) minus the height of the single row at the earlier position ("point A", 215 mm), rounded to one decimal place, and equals 1.0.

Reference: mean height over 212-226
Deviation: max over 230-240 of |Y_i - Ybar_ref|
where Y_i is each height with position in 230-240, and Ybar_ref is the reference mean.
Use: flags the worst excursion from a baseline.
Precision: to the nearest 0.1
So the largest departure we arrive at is 1.6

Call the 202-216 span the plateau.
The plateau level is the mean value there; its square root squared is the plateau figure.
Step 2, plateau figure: 12.1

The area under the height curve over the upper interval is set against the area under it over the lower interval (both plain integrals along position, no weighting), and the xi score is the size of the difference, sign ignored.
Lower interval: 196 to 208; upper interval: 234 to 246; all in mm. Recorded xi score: 32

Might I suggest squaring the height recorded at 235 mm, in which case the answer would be 147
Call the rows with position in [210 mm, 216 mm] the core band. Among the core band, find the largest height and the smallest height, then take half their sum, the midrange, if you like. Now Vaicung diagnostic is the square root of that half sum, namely 3.60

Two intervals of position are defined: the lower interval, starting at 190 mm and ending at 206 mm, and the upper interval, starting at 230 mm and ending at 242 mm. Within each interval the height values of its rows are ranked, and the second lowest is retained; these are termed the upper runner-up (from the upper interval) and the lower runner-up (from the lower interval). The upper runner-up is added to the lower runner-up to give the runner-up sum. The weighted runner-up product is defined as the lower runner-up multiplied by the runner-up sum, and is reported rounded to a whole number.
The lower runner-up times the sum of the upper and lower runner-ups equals 97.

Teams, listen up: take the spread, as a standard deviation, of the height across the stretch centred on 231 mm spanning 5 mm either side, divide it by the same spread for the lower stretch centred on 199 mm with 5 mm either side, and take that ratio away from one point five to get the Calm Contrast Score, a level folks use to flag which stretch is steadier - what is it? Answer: 1.19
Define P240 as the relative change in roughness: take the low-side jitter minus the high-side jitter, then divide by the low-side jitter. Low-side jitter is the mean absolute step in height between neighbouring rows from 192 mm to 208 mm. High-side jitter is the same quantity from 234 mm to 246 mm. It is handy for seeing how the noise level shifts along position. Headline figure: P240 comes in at 0.8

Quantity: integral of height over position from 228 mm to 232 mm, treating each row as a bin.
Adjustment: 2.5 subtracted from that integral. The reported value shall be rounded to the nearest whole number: 47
